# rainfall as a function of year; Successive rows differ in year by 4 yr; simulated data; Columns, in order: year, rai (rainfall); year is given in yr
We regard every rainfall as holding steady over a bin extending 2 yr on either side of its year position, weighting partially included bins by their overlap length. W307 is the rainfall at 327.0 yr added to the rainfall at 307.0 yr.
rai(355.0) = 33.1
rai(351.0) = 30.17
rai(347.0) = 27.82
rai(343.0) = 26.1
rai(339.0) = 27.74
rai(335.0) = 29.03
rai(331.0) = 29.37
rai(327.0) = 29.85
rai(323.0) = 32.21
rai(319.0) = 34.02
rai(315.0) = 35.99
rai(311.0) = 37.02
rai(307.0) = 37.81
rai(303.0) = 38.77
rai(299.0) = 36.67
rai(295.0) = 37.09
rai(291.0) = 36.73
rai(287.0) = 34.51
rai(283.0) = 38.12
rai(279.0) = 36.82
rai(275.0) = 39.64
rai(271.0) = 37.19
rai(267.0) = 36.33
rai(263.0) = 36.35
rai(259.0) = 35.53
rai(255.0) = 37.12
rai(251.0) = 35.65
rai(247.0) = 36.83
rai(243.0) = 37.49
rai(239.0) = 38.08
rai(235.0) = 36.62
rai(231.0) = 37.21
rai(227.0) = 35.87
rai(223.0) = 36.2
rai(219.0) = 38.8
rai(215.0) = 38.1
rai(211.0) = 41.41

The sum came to 68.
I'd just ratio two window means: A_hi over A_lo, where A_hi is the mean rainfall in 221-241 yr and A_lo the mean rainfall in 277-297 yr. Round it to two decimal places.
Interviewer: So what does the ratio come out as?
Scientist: 1.00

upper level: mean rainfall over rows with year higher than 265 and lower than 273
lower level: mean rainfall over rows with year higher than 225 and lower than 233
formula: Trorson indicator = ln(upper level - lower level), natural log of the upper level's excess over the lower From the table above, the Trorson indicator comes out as -1.5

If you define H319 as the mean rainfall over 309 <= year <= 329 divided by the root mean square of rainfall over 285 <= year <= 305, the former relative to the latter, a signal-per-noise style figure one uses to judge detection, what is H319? 0.92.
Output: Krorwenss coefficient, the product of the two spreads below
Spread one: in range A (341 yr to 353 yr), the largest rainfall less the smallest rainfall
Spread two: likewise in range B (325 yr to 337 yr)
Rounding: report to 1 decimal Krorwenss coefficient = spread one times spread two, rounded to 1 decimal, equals 3.3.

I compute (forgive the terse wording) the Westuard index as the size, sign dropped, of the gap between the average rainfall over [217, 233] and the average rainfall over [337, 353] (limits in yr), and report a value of 9.1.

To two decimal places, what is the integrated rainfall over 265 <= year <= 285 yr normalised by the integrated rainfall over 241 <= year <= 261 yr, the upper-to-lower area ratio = 1.03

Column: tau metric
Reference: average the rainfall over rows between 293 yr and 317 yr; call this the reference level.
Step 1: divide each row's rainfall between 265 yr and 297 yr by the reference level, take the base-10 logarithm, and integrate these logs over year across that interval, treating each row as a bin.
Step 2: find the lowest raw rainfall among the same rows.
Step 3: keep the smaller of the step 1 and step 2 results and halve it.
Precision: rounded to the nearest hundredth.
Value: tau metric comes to -0.04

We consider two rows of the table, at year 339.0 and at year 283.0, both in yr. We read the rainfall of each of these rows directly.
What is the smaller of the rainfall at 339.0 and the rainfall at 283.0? 27.7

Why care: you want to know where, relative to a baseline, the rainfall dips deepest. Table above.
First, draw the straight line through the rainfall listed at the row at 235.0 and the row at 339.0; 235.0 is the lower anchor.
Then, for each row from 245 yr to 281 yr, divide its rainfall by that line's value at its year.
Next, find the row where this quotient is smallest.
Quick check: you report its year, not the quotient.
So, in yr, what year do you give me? 251.0 yr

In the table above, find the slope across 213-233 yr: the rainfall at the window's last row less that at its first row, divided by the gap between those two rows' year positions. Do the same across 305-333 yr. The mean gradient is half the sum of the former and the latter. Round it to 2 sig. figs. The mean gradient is -0.20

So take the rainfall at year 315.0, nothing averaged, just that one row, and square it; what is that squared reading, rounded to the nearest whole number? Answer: 1295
